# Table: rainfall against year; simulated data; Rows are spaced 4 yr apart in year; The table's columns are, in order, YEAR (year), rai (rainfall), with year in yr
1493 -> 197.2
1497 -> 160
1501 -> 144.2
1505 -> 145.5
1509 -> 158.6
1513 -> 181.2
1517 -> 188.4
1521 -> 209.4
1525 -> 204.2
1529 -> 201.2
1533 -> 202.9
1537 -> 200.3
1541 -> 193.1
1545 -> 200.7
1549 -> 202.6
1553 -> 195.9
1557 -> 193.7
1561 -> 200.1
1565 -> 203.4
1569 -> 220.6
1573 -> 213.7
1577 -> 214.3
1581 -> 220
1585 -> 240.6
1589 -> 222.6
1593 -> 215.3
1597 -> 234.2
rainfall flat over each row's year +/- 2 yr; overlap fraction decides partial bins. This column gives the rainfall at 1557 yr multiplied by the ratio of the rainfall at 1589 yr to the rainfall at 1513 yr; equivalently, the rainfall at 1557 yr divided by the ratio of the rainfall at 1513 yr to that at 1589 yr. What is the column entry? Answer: 238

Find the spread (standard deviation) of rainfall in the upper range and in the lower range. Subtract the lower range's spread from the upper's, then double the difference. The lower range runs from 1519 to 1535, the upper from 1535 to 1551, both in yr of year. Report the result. 1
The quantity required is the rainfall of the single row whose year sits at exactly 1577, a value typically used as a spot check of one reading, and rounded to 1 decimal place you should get 214.3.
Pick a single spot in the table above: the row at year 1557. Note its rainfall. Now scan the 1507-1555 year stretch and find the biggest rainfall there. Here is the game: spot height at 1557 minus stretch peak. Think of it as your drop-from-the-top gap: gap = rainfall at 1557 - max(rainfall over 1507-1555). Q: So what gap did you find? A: -16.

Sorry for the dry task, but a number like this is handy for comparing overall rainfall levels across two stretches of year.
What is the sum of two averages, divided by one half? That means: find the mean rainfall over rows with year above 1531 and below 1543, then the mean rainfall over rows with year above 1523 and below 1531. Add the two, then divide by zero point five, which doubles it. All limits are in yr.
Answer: 803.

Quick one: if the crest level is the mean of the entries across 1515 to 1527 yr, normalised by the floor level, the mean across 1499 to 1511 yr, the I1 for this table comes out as 1.34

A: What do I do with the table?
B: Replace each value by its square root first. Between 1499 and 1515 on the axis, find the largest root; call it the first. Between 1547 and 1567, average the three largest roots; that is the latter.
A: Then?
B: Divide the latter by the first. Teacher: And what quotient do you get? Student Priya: 1.06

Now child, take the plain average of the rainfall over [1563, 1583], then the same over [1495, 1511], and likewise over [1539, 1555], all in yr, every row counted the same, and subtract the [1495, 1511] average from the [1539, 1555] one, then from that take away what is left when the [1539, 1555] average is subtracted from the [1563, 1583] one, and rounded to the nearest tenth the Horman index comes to 29.7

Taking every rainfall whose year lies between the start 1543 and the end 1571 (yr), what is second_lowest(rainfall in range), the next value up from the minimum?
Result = 195.9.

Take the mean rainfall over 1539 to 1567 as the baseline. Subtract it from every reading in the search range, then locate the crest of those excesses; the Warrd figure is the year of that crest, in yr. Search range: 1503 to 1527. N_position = 1521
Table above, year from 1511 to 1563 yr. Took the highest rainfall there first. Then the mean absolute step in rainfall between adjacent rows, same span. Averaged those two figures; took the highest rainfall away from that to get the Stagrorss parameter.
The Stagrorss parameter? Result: -102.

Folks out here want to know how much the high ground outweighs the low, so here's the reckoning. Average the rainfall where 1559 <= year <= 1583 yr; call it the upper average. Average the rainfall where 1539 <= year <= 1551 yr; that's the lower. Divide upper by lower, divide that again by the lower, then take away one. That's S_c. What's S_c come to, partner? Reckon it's -0.9946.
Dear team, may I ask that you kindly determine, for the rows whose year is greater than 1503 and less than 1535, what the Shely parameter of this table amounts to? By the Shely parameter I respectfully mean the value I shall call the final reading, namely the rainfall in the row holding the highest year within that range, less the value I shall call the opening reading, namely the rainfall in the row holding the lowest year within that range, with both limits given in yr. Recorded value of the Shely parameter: 57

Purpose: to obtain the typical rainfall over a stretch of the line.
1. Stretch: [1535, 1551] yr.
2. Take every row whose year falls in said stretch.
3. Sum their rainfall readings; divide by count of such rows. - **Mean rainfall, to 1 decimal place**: 199.2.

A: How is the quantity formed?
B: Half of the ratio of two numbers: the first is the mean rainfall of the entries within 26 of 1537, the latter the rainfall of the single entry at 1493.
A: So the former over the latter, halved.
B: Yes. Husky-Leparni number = 0.50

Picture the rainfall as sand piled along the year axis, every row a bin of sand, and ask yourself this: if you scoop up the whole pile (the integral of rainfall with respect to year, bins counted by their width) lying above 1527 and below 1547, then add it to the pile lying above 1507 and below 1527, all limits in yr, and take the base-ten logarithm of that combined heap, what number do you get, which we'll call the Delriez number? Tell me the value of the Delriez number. 3.89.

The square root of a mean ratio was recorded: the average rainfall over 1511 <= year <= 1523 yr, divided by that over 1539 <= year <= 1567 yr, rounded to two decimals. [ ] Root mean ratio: 0.99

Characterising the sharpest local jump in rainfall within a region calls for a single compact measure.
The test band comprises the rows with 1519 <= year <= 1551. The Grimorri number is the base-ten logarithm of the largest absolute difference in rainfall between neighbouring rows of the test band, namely 0.88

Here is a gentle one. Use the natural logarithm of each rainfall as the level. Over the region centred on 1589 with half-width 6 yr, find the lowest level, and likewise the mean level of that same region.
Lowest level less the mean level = -0.048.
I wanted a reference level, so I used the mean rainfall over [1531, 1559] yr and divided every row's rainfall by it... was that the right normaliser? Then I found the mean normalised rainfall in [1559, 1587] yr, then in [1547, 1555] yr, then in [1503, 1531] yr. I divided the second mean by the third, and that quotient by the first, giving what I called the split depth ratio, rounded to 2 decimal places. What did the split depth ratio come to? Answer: 0.99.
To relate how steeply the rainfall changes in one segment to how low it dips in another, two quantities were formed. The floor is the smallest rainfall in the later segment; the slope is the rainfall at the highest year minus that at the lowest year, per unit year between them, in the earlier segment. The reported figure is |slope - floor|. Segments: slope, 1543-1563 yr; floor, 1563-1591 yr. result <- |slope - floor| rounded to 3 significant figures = 203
